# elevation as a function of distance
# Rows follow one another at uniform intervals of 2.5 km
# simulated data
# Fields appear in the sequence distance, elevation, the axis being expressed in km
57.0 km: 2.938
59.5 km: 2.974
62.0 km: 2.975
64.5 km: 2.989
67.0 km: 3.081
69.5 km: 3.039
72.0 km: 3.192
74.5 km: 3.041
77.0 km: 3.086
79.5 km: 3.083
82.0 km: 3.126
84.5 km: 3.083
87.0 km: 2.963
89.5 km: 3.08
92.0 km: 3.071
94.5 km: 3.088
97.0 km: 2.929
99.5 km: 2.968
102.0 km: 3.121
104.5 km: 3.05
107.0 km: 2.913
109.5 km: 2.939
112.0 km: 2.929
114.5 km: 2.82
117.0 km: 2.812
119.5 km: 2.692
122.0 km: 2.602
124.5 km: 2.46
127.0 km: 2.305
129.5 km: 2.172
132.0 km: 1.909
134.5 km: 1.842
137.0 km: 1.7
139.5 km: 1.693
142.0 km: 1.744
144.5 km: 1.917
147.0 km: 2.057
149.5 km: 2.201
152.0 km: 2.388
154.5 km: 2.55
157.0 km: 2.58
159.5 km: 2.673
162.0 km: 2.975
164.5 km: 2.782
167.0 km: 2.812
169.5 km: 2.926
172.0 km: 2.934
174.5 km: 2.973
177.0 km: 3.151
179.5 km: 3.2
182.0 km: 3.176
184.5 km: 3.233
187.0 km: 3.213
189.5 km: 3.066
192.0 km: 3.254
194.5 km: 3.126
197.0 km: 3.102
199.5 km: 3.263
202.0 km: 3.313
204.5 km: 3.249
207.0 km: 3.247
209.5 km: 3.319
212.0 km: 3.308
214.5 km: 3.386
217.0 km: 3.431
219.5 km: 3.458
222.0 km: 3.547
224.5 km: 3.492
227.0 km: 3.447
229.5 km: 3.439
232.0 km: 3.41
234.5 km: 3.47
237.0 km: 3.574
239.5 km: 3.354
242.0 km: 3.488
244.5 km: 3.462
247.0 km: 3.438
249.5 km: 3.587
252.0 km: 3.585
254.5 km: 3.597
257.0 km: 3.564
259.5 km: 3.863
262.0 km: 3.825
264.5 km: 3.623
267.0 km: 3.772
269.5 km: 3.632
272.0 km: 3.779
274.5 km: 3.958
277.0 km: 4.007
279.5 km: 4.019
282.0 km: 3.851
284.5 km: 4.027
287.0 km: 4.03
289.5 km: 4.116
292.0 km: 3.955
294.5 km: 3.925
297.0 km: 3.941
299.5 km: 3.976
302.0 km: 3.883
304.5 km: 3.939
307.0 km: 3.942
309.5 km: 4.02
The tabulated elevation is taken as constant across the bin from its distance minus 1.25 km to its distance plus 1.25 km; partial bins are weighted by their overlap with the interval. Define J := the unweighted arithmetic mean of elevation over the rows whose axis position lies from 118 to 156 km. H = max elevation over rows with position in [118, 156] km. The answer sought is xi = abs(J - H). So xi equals 0.54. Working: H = 2.692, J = 2.15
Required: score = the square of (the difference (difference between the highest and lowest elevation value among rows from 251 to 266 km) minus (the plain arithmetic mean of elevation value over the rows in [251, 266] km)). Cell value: 11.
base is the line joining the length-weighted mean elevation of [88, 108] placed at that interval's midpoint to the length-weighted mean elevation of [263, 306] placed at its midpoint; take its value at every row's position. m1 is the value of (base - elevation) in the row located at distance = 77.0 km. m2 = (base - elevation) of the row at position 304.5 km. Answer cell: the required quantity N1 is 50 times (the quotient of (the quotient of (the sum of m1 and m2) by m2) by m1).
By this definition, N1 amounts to 477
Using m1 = -0.16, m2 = 0.1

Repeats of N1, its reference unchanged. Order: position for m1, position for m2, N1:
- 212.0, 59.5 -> -198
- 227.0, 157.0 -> 333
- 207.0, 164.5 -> 259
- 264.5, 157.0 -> 332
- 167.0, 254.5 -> 388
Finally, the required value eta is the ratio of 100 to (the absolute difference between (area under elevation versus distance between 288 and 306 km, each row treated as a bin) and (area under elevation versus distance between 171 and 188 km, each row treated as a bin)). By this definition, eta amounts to 6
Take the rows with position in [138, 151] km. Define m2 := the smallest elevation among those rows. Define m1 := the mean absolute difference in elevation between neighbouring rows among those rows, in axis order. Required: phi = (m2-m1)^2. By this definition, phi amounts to 2.5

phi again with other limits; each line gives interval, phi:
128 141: 2.5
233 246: 10.5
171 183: 8.2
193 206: 9.2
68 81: 8.7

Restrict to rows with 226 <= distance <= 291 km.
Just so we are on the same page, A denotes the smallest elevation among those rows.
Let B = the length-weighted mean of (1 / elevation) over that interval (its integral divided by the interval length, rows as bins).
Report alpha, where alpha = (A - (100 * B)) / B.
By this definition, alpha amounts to -87.7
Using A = 3.354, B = 0.27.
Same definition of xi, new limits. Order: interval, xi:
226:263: 0.32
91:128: 0.27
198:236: 0.16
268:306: 0.18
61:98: 0.14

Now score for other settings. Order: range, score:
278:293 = 14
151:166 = 4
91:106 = 8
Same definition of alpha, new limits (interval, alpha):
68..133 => -94.6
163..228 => -91.1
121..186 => -95.9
